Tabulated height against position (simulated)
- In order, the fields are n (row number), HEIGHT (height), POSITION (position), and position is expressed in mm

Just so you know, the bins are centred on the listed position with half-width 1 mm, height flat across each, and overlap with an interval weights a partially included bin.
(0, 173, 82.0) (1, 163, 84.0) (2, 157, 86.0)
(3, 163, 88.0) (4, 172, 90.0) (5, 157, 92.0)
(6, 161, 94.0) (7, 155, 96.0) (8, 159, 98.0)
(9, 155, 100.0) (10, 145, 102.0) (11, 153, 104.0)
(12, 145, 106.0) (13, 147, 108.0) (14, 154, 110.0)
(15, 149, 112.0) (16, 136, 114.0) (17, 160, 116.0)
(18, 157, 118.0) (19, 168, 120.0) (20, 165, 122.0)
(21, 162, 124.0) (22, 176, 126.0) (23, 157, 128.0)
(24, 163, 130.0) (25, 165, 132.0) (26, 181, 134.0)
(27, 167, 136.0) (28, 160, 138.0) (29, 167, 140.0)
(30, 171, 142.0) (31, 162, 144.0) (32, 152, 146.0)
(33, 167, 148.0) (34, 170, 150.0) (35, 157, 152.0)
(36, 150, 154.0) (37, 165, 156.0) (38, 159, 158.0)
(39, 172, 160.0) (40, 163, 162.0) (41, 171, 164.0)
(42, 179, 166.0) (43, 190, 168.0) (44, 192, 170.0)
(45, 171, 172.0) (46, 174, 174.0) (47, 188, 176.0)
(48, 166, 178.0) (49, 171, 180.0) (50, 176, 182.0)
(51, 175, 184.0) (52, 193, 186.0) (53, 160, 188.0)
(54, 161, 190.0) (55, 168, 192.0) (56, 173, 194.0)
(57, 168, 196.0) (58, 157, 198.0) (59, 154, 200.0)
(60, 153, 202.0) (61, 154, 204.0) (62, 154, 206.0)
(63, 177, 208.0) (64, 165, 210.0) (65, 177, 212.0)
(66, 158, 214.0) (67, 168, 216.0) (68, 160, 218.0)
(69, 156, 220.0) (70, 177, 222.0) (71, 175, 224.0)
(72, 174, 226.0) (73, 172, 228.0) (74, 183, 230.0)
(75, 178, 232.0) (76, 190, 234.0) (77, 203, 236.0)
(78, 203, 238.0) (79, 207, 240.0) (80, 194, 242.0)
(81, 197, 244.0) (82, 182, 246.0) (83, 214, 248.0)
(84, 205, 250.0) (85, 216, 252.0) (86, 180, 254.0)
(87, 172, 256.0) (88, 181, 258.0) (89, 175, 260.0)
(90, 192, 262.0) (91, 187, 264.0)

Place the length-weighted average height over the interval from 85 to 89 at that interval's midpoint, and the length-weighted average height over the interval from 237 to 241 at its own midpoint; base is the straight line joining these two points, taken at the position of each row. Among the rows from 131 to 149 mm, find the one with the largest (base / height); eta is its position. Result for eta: 146.0 mm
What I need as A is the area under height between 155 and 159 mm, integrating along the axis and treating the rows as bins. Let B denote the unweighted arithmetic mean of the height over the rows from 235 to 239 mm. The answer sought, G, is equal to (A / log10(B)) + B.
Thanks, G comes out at 484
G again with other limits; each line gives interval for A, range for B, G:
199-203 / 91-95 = 438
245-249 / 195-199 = 521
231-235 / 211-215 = 498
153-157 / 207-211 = 453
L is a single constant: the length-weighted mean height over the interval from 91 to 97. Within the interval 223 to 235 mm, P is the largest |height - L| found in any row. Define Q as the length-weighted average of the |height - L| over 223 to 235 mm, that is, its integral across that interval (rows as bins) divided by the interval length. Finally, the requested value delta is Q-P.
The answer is -11.3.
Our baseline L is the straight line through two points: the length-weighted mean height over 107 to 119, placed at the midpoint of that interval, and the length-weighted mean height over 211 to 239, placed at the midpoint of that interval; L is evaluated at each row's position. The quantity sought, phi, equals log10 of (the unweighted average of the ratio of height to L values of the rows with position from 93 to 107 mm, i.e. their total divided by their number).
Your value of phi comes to 0.017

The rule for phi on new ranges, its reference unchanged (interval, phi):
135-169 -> 0.017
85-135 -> 0.025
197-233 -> -0.021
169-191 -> 0.023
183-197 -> 0.007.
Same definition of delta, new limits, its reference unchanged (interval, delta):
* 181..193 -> -20.8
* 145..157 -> -5.2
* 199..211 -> -12.3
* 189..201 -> -8.1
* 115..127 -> -11.1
